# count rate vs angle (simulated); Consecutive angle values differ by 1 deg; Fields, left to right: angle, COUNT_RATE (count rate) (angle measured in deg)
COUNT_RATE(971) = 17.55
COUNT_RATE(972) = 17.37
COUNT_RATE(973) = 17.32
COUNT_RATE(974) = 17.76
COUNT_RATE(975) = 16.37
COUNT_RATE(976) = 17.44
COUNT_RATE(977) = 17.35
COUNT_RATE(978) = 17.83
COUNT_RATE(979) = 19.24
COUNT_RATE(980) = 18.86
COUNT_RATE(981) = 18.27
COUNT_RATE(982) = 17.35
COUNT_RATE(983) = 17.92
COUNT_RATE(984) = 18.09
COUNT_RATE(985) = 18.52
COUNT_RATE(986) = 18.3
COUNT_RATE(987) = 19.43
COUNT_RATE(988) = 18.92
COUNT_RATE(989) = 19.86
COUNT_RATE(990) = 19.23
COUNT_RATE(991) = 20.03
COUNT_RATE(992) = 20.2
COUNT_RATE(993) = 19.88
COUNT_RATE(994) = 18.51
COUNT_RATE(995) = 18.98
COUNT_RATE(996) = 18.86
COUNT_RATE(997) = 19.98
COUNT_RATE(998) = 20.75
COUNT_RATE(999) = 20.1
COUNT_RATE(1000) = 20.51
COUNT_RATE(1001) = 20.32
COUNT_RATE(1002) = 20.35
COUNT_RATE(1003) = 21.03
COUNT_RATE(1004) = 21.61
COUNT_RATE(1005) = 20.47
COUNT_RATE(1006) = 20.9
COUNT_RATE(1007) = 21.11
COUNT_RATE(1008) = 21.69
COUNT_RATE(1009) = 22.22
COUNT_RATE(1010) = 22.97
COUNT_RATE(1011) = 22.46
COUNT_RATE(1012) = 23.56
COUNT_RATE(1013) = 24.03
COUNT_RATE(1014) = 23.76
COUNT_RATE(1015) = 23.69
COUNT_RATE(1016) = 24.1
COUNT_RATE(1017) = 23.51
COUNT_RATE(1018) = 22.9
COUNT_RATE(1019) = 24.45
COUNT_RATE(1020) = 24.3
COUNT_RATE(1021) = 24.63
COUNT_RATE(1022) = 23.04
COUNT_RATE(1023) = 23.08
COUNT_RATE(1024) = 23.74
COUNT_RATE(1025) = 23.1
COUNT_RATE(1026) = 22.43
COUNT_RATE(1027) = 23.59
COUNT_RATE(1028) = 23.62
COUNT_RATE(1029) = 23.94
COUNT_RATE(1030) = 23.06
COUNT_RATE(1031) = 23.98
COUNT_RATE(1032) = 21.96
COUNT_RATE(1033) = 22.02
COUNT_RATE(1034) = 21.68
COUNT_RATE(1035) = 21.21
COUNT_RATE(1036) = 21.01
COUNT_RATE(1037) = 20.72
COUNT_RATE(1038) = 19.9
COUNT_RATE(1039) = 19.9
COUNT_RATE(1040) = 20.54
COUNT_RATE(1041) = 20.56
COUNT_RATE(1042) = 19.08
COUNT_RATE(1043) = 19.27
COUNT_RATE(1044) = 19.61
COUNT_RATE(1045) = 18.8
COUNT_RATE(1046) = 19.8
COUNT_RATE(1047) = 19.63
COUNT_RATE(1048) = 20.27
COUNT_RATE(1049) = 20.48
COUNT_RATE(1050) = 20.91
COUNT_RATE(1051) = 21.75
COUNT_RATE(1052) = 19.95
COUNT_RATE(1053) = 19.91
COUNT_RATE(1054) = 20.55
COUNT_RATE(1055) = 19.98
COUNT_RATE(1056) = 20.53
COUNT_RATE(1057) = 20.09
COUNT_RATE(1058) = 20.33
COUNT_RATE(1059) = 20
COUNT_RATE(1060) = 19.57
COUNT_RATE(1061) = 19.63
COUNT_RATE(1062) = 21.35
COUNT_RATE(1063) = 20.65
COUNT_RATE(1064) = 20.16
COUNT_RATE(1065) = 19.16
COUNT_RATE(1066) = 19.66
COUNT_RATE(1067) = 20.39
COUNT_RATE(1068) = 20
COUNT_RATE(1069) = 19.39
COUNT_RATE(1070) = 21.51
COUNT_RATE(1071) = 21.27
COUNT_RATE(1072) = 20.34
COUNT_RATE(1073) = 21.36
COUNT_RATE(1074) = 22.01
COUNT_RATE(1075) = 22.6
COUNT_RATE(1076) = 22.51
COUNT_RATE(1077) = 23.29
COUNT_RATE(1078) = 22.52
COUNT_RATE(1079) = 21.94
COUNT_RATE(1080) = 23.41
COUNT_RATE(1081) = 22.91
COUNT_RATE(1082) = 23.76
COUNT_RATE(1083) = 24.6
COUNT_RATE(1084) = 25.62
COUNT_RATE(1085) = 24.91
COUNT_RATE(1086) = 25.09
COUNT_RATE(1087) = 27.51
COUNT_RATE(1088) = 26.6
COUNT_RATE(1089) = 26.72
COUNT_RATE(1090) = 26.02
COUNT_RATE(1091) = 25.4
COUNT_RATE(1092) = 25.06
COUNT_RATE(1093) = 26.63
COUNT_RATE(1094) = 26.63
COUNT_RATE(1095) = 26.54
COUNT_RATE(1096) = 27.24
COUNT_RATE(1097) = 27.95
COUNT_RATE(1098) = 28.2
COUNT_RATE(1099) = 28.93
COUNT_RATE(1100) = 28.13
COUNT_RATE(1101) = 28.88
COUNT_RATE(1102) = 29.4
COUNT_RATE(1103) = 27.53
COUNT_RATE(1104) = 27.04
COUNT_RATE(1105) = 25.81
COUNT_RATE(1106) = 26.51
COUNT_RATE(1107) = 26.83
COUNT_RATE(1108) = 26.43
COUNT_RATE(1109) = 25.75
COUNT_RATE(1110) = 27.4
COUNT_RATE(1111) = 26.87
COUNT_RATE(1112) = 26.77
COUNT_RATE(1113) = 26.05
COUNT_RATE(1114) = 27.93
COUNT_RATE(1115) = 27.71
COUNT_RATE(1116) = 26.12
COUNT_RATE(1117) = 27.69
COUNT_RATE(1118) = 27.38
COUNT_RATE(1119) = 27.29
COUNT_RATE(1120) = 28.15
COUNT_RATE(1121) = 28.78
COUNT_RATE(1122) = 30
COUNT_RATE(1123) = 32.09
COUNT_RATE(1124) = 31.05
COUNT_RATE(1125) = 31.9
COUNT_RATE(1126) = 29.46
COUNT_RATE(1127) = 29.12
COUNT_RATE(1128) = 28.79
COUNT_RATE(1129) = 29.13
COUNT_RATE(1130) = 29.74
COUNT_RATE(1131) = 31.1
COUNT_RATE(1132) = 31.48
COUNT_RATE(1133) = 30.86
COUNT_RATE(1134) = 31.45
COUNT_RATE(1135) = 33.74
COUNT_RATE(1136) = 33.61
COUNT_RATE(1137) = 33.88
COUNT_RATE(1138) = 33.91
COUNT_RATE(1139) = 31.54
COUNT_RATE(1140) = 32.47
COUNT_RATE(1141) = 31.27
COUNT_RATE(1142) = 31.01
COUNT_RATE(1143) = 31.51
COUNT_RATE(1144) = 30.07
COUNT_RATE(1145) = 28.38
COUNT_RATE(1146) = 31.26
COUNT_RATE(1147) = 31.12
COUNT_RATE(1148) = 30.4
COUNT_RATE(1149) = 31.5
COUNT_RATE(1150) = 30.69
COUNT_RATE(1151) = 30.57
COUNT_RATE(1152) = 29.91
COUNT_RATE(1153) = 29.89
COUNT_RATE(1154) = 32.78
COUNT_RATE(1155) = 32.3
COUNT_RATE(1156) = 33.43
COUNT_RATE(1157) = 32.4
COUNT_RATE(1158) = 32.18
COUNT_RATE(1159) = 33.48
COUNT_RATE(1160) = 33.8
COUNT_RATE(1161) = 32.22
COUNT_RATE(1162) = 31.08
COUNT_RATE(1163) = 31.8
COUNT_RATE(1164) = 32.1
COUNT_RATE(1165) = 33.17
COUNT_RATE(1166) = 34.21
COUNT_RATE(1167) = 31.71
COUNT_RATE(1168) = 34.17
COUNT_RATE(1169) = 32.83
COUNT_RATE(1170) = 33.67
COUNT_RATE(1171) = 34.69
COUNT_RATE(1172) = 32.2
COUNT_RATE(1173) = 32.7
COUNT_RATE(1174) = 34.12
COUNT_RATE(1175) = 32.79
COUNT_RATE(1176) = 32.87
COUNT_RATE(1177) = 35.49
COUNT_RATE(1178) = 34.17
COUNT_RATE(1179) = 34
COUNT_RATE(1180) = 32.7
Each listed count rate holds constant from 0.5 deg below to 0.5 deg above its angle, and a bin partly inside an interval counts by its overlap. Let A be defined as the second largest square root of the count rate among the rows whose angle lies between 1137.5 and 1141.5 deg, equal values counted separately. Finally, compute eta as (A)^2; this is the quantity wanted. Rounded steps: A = 5.7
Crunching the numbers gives 32.5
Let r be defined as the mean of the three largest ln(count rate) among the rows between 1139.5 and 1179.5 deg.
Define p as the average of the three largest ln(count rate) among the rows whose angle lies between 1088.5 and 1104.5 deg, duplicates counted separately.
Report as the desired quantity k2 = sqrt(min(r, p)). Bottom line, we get 1.84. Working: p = 3.37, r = 3.55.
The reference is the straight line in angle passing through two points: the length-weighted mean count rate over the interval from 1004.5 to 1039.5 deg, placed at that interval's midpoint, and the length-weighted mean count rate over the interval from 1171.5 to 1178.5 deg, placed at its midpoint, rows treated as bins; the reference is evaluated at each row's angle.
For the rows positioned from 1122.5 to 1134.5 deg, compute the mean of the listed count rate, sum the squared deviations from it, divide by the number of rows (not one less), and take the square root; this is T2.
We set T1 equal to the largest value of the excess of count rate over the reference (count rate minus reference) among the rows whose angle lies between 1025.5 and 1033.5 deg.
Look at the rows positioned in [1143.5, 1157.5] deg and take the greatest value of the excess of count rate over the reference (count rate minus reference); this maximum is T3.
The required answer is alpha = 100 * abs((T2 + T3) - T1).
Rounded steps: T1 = 0.8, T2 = 1.1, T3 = 1.3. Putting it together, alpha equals 164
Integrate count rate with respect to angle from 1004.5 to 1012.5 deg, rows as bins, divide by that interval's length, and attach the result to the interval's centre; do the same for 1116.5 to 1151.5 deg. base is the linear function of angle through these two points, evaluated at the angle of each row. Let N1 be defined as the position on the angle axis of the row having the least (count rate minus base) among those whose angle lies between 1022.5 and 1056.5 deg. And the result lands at 1045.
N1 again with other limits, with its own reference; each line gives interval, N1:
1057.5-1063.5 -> 1061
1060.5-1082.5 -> 1069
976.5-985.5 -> 982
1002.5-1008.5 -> 1005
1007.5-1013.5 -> 1008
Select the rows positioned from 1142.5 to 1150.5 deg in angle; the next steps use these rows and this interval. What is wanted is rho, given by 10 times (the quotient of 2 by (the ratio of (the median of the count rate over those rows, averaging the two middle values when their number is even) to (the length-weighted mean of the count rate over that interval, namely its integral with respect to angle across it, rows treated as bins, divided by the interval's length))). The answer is 19.8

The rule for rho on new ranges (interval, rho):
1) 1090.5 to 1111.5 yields 20.2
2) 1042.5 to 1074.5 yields 20.1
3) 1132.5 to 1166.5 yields 20.1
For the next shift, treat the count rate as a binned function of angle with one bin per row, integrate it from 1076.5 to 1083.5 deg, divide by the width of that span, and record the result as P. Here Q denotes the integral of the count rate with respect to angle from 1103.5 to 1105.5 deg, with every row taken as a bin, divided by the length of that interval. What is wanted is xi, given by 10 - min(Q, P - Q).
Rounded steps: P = 23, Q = 26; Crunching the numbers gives 13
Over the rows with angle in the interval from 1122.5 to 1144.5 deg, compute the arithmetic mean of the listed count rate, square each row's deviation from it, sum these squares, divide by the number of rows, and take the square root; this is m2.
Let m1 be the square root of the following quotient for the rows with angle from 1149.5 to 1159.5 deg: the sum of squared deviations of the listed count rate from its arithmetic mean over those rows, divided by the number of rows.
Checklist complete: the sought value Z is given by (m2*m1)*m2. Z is 3.0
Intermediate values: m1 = 1.31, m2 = 1.52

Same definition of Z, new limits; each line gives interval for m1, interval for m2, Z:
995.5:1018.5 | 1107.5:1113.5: 0.4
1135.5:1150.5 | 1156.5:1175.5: 1.4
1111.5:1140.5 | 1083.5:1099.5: 3.1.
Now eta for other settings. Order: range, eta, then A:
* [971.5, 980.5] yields 18.9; 4.3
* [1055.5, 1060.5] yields 20.3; 4.5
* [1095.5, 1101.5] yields 28.9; 5.4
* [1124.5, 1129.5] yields 29.5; 5.4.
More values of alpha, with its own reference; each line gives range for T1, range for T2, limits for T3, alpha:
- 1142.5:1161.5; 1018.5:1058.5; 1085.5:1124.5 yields 260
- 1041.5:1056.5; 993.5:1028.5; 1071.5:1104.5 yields 577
